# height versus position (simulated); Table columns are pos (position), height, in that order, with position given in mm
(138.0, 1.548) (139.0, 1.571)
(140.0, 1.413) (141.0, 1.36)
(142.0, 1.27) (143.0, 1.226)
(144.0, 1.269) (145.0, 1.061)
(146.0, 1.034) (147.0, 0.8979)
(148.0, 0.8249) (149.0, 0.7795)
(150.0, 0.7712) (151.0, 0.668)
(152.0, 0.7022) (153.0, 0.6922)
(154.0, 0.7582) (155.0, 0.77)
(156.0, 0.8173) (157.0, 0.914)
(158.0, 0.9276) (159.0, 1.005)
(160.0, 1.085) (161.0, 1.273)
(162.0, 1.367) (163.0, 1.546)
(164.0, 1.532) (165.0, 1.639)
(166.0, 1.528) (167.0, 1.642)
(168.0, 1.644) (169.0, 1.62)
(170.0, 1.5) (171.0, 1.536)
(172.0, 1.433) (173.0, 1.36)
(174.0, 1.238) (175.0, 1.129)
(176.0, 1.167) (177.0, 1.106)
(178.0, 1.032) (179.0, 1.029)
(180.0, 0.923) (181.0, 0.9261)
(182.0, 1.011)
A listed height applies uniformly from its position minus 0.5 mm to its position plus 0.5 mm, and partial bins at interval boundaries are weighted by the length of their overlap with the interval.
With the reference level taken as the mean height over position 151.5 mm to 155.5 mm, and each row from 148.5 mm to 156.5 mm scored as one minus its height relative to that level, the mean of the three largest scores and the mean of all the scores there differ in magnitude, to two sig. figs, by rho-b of 0.079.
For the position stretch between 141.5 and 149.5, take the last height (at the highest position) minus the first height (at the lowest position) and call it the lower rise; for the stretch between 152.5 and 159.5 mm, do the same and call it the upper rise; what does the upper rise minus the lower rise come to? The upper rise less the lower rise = 0.8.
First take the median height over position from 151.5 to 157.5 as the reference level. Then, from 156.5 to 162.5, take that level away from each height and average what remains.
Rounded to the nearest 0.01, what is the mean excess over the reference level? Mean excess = 0.33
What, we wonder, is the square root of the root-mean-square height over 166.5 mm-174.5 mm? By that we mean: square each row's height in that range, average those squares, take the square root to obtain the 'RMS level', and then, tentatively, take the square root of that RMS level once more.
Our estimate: 1.23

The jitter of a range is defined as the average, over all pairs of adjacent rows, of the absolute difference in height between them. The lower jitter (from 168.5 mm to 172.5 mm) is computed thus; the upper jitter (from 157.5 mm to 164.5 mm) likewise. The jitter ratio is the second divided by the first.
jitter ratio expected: 1.2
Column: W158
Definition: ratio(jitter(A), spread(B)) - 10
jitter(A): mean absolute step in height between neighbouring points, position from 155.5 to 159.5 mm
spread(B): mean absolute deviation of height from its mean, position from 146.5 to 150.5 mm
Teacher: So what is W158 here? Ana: -8.55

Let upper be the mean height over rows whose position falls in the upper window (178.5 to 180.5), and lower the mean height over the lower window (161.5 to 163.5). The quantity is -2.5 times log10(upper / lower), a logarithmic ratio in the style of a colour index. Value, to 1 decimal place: 0.4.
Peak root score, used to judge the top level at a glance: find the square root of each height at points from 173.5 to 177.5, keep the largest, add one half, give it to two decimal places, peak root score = 1.61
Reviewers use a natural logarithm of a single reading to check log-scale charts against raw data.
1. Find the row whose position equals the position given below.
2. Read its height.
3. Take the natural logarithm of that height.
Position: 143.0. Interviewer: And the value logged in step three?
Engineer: 0.20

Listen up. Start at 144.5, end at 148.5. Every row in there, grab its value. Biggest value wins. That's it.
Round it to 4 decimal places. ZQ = 1.0610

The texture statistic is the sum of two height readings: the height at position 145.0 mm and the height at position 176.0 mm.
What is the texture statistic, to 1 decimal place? 2.2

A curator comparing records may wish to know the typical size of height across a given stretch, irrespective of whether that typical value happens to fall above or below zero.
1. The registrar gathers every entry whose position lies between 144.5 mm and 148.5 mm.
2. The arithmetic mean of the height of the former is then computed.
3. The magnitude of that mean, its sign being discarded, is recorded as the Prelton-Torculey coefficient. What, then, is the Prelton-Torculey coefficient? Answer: 1.0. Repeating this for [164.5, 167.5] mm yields 1.6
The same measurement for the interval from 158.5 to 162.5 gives 1.2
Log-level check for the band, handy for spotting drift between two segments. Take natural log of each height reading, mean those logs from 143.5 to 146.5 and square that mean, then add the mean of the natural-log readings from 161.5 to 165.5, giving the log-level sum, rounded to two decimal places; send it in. 0.43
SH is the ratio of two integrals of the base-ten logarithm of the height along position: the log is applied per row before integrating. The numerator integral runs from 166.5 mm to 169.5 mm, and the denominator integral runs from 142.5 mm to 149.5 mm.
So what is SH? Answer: -101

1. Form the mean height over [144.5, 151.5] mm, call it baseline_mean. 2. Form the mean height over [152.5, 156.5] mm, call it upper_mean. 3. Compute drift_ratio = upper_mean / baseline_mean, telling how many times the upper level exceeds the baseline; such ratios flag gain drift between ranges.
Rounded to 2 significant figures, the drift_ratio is 0.88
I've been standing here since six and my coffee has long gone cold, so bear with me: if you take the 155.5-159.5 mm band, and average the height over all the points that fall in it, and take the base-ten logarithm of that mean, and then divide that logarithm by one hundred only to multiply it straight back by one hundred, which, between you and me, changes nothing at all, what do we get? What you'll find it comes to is -0.04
